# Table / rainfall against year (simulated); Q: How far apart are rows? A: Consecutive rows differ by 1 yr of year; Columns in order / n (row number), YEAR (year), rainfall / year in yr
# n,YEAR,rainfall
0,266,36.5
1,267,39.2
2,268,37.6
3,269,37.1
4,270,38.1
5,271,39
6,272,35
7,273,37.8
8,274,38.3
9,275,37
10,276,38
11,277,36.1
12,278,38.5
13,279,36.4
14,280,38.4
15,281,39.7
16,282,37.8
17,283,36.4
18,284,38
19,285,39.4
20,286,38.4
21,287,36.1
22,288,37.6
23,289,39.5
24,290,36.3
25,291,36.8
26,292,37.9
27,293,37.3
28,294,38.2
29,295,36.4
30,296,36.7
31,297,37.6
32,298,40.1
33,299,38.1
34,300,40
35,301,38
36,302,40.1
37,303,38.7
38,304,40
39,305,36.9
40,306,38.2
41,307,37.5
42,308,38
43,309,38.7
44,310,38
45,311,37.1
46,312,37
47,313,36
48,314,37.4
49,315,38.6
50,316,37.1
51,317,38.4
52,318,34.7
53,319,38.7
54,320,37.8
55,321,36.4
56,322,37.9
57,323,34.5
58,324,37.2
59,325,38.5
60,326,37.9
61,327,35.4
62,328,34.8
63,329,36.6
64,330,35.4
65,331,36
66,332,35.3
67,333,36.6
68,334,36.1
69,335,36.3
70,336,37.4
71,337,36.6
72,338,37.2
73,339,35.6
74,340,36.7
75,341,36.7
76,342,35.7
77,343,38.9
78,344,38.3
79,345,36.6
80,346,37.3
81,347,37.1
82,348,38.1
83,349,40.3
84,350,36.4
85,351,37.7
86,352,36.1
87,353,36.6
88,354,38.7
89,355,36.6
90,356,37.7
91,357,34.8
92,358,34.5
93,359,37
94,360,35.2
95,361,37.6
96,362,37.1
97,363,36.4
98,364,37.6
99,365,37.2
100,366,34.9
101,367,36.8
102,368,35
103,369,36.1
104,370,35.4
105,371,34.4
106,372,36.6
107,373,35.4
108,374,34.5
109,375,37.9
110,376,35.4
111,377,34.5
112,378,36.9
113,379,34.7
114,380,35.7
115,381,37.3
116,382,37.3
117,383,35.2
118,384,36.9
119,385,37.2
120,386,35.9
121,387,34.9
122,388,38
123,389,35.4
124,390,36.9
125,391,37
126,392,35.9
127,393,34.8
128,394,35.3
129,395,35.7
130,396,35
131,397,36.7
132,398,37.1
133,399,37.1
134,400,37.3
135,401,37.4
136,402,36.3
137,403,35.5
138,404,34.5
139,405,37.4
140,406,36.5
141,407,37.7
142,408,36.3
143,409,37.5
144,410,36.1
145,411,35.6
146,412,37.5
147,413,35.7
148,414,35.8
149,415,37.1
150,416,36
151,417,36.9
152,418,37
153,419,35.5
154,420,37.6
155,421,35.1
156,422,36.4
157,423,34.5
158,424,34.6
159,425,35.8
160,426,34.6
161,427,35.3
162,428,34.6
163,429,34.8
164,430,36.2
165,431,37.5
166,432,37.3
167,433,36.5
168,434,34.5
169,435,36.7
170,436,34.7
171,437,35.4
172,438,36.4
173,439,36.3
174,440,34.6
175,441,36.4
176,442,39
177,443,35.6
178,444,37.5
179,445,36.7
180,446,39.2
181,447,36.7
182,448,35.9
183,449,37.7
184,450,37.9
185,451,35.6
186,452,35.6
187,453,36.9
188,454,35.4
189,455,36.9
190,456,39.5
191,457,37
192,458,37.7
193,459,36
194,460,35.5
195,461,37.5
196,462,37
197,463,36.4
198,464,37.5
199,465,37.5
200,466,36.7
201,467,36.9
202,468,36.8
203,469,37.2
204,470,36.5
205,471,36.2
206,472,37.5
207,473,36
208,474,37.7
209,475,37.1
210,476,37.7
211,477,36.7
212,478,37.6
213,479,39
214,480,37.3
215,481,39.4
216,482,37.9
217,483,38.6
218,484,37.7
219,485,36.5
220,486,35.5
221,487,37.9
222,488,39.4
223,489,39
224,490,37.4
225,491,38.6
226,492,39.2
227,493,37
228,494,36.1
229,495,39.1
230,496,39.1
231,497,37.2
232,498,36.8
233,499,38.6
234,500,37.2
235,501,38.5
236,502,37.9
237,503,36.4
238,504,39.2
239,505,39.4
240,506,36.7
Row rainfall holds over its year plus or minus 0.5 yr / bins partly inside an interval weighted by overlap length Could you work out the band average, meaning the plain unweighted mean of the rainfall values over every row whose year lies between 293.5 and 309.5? 38.3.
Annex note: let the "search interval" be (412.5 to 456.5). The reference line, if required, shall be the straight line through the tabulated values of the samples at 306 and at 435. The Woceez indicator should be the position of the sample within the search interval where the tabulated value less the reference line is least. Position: 423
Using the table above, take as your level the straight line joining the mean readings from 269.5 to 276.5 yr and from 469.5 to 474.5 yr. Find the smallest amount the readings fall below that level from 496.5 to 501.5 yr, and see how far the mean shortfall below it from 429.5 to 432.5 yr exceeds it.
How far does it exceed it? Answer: 1.9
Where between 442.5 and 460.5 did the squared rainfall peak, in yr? 456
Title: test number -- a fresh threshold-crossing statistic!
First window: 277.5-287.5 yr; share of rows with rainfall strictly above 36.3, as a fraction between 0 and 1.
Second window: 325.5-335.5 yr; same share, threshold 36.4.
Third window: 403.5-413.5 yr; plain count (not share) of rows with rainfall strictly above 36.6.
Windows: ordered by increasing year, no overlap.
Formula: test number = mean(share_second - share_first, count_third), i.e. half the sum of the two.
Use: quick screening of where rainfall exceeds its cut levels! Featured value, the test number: 1.7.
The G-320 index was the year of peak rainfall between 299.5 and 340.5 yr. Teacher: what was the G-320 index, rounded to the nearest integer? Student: 302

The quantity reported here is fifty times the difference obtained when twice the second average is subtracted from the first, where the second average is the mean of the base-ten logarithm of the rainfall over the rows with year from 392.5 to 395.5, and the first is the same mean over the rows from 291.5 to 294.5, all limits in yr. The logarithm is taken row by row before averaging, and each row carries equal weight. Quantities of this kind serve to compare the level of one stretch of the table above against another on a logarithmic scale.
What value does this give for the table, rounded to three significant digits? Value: -75.9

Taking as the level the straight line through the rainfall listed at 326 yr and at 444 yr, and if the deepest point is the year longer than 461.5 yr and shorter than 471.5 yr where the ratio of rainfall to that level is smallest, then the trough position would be 471 yr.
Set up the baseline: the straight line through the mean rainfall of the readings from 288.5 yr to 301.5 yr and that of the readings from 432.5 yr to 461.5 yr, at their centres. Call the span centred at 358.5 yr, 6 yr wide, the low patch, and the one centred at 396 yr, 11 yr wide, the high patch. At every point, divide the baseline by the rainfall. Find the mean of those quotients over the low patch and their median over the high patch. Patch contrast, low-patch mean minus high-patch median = 0.026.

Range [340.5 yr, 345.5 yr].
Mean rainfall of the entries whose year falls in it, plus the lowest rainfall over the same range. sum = 72.9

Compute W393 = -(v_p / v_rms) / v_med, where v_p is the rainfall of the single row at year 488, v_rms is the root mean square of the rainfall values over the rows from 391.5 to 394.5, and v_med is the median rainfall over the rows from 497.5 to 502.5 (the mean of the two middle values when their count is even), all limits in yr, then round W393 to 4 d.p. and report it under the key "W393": -0.0294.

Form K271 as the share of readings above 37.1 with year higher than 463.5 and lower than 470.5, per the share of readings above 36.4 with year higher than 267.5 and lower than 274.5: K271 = 0.50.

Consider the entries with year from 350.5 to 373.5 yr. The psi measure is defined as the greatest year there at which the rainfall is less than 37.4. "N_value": 373 yr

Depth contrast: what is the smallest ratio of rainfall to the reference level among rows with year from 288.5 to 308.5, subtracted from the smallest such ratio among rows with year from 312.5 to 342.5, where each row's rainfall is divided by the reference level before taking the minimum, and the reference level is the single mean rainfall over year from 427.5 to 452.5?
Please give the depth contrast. -0.049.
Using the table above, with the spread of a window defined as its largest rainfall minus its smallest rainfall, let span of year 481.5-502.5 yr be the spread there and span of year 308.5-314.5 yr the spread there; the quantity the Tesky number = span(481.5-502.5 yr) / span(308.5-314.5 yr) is 1.4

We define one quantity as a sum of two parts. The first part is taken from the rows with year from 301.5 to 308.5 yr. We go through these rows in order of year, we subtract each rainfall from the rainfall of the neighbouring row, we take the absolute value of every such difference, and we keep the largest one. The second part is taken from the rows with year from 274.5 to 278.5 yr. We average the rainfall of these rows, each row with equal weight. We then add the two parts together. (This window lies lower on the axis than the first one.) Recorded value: 40.5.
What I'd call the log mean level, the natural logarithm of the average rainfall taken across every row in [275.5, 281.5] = 3.63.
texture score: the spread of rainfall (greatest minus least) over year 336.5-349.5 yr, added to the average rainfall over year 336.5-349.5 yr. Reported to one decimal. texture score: 42.0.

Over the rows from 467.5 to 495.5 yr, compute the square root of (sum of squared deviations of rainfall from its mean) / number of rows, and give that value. 1.09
